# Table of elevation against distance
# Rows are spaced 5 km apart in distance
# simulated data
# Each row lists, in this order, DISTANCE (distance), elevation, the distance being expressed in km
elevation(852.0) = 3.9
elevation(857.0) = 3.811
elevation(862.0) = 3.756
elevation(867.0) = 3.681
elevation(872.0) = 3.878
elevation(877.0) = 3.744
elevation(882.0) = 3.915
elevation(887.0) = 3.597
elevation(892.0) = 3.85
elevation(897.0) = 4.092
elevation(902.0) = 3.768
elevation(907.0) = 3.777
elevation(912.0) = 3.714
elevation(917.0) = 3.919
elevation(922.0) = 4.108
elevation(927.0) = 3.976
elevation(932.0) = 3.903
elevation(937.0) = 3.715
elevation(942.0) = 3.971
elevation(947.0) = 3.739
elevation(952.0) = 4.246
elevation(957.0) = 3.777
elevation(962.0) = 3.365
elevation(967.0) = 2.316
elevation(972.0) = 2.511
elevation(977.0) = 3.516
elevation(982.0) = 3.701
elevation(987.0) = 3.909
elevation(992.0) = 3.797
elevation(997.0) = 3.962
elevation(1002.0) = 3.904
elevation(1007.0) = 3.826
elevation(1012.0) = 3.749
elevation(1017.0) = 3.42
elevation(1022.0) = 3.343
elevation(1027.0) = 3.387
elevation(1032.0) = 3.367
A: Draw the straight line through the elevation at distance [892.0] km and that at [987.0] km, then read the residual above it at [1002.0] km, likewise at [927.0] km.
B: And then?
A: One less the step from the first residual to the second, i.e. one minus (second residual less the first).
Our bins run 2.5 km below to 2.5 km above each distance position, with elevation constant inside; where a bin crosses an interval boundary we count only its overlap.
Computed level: 0.88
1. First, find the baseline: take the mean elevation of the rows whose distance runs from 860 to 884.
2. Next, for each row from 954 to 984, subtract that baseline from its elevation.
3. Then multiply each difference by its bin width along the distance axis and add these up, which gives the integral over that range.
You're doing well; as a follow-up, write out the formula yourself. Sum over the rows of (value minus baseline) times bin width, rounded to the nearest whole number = -18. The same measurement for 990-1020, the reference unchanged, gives -1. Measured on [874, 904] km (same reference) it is 1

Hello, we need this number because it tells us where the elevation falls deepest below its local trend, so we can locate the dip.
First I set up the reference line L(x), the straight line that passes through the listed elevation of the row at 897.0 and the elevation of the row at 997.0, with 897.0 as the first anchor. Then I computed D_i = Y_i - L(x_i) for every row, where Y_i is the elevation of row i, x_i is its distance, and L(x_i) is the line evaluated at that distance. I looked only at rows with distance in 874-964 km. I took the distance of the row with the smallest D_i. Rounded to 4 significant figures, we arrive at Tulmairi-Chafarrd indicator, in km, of 962.0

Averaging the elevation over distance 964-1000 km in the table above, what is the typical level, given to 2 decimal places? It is 3.39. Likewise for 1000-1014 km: 3.83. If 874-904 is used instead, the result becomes 3.83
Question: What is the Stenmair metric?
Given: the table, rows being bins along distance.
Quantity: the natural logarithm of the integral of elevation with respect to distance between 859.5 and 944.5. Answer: 5.8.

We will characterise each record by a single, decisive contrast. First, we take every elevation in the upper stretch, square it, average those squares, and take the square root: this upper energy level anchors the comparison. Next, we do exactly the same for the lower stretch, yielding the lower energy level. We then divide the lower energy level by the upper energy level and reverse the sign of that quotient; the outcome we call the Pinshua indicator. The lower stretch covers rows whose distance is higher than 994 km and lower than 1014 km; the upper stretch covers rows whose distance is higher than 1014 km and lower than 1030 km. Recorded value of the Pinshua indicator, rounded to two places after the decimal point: -1.14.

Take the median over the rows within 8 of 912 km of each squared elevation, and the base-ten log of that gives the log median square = 1.15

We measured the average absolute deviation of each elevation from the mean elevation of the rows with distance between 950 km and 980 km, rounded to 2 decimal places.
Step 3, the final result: 0.58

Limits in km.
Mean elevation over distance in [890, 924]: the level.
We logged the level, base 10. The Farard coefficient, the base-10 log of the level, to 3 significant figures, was 0.590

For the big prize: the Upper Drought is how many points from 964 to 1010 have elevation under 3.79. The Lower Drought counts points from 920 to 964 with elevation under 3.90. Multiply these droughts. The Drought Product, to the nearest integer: 16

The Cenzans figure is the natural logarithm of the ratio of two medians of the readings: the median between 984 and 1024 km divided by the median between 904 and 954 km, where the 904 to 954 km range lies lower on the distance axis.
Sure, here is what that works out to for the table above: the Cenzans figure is -0.026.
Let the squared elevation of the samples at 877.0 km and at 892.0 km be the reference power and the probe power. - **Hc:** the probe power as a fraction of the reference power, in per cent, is 106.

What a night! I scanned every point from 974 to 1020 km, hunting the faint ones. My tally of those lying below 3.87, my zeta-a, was 6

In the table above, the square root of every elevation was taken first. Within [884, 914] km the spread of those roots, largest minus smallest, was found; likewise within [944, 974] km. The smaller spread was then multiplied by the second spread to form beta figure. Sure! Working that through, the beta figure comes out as 0.068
